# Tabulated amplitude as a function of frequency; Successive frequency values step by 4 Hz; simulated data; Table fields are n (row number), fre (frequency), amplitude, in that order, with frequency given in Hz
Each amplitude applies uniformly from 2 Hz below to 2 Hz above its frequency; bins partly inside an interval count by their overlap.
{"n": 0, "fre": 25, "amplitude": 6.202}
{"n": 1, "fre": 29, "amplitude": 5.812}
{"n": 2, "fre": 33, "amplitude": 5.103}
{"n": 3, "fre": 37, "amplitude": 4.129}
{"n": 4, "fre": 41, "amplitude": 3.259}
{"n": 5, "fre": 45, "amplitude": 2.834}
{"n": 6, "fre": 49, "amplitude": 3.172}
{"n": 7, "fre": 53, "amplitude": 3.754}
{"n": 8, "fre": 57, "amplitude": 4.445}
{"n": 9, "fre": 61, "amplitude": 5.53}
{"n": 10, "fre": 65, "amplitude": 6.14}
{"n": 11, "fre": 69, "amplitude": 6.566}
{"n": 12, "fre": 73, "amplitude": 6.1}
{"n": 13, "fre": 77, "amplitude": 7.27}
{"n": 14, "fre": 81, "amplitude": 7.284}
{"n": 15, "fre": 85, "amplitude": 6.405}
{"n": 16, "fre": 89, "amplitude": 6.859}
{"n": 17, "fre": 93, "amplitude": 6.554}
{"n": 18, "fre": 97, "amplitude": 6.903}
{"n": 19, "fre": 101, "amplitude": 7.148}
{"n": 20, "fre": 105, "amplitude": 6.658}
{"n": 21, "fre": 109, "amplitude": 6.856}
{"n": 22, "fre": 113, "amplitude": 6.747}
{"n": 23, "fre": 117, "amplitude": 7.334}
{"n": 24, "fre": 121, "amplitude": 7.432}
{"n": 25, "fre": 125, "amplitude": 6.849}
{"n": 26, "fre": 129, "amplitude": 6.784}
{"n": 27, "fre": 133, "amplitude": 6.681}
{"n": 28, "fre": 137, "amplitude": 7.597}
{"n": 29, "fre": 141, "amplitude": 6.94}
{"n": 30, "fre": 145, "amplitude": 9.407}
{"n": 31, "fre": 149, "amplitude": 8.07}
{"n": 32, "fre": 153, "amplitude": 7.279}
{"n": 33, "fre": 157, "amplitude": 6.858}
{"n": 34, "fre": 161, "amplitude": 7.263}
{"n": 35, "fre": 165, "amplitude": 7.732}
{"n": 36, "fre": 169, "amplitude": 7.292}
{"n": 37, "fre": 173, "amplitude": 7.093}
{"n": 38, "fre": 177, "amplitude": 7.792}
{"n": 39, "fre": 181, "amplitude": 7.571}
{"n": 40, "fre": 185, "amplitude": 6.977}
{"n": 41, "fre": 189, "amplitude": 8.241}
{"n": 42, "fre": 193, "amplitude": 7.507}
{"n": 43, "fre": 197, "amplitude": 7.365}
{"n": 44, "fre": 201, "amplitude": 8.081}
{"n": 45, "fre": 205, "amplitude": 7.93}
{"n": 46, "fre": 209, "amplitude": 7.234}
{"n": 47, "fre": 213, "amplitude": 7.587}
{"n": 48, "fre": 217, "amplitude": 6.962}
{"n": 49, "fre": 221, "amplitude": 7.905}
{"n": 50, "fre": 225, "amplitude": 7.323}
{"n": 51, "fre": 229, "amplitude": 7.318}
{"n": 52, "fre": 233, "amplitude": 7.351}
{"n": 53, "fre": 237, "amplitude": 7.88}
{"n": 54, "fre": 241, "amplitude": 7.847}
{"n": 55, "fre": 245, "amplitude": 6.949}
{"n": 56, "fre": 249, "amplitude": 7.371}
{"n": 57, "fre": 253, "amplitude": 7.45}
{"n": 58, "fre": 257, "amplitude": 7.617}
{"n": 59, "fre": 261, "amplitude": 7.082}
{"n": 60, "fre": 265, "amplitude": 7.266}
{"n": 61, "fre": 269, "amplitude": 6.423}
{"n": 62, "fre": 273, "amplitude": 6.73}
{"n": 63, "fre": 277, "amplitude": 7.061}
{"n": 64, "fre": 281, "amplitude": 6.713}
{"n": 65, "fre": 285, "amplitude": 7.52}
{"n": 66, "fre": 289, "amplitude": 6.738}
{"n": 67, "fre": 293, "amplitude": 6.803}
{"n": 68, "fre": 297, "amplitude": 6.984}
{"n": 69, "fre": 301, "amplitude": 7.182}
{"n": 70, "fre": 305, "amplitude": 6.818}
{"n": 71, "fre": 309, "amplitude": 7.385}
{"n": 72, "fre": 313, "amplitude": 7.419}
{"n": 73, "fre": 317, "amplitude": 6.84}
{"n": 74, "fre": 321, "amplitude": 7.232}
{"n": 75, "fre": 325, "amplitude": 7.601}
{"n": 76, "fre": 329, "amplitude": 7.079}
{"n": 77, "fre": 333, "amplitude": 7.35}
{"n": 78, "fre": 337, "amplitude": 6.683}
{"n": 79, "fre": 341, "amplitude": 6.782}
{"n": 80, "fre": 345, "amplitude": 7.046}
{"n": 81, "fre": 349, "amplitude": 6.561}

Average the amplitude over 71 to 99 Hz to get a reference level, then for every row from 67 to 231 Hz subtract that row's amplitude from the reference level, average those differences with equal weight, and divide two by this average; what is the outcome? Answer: -4.0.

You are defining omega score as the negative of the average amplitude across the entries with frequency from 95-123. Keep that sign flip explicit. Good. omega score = -7.01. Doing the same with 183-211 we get -7.62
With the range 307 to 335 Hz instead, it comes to -7.27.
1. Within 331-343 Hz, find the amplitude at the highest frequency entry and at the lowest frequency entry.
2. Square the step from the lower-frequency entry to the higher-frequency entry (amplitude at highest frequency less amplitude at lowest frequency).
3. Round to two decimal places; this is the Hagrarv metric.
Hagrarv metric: 0.32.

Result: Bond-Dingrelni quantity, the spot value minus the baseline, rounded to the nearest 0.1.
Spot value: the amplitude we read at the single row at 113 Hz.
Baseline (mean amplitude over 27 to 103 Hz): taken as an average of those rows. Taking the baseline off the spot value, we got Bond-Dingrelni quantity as 1.2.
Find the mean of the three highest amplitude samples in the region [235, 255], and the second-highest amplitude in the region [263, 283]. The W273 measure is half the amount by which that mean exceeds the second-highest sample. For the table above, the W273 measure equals 0.3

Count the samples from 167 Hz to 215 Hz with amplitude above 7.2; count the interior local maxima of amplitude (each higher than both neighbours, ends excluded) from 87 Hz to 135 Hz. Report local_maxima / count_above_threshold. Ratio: 0.30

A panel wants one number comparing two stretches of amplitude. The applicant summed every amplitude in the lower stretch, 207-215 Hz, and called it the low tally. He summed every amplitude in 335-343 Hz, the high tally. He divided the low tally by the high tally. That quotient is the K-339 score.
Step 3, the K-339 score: 1.1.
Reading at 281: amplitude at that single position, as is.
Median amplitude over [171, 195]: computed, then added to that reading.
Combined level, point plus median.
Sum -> 14.3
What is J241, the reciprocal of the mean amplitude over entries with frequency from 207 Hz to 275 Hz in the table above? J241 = 0.137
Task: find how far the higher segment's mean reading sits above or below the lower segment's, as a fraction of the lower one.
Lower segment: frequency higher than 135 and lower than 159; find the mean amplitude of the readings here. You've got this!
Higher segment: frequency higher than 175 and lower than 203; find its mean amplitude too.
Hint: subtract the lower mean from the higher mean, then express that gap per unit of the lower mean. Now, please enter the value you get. -0.01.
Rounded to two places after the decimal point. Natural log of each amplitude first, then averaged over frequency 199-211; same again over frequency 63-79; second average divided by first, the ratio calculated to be 0.91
